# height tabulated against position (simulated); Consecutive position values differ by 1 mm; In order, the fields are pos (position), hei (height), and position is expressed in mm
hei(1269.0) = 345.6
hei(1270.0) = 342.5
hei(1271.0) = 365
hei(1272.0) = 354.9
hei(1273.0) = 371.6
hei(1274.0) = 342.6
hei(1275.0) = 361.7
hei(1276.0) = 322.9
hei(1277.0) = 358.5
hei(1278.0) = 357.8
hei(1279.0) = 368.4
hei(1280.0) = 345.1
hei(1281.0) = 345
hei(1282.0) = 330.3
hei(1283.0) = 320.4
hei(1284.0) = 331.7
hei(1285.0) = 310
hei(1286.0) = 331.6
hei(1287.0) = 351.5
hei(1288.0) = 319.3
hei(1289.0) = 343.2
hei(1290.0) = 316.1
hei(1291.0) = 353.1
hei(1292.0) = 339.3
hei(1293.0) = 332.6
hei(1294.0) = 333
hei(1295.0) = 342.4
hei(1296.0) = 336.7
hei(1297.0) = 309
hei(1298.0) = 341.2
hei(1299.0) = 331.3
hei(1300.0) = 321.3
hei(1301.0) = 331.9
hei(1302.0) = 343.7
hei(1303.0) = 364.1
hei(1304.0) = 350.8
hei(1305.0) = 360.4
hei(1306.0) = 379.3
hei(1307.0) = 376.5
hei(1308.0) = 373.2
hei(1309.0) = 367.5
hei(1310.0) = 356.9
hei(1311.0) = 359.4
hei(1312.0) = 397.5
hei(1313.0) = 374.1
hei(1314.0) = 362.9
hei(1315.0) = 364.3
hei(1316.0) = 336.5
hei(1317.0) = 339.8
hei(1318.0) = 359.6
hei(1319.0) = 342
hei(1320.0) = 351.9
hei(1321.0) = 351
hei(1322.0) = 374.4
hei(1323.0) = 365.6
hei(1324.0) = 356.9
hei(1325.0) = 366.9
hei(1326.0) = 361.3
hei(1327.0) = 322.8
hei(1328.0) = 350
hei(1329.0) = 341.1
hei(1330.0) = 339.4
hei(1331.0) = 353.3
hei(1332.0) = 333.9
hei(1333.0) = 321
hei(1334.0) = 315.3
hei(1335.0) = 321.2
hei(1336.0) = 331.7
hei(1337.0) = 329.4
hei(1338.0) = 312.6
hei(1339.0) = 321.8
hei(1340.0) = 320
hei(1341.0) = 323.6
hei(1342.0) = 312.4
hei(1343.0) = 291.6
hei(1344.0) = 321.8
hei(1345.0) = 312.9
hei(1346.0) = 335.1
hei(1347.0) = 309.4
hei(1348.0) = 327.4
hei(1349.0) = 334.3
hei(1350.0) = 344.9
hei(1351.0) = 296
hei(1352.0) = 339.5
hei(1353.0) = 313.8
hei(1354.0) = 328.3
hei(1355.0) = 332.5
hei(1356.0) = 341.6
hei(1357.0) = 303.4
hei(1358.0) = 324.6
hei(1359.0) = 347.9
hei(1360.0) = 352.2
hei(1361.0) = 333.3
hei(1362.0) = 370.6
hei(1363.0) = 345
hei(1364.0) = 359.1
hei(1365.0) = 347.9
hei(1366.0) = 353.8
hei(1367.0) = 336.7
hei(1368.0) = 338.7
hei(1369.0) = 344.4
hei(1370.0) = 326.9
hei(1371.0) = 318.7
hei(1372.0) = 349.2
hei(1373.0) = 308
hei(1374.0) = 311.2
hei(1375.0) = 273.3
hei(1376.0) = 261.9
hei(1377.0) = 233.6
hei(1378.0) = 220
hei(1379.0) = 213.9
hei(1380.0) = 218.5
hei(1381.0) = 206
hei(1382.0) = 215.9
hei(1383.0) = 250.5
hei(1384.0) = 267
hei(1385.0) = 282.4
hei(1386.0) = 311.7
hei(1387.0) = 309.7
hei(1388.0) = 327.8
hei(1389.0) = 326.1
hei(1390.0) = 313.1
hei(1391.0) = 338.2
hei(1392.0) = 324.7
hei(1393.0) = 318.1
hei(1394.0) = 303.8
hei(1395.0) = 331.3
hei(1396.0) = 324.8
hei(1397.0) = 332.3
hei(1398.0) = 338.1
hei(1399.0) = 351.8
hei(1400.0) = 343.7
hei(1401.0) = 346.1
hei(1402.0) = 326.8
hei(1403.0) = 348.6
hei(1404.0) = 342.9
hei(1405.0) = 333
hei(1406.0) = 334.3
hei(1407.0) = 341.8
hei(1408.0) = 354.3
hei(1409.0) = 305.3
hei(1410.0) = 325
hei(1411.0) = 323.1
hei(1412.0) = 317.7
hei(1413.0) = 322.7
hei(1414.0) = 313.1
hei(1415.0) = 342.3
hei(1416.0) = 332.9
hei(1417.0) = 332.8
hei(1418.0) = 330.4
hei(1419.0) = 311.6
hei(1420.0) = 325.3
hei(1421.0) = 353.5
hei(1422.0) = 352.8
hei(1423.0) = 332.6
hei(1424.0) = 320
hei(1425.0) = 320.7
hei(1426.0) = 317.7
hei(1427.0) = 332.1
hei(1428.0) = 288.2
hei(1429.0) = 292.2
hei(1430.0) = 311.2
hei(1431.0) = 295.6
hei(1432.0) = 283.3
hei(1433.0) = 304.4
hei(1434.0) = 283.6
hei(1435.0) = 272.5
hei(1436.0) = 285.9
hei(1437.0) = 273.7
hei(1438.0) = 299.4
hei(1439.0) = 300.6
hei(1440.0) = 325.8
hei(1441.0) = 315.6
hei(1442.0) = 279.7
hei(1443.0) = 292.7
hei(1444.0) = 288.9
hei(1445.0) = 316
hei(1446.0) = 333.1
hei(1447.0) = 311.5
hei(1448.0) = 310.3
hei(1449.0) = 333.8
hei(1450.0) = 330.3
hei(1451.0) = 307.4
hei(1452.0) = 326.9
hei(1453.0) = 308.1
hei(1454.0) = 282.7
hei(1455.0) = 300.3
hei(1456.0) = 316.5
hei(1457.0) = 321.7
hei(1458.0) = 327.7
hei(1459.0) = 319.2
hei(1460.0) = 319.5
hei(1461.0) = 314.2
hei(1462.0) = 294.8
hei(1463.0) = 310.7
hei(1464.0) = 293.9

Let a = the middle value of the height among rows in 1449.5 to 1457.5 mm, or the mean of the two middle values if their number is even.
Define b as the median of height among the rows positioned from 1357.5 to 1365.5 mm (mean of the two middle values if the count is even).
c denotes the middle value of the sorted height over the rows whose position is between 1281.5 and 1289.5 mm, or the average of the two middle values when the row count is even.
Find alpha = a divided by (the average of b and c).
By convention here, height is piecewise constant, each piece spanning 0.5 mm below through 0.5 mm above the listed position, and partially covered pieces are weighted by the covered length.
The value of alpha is 0.92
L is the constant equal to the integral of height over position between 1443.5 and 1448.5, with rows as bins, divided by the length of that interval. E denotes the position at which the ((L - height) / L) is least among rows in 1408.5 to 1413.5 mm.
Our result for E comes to 1410.0 mm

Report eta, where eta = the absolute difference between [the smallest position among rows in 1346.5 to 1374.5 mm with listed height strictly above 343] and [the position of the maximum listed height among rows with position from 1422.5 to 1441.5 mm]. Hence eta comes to 73 mm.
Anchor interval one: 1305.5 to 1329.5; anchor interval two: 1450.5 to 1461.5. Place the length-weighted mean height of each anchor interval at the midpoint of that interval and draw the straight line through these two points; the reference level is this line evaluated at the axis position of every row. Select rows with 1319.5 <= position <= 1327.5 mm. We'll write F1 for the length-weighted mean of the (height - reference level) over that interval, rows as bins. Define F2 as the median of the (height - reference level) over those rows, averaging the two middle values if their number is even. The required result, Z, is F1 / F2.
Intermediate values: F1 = -1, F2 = 2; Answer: -0.64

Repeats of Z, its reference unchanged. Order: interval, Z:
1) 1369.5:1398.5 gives 1.72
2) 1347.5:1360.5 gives 1.20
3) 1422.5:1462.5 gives 1.80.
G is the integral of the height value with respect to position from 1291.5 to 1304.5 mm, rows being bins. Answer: 4377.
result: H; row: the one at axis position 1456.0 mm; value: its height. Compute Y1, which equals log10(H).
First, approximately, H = 316.5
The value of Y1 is 2.500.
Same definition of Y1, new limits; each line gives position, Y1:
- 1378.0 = 2.342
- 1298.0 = 2.533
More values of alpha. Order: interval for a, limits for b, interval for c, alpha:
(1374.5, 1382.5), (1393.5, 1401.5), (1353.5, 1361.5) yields 0.66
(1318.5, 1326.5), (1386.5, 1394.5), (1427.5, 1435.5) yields 1.17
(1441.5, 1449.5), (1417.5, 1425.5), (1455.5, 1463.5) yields 0.96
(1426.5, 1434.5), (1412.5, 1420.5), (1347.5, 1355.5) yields 0.89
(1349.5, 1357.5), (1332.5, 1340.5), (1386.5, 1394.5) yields 1.03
